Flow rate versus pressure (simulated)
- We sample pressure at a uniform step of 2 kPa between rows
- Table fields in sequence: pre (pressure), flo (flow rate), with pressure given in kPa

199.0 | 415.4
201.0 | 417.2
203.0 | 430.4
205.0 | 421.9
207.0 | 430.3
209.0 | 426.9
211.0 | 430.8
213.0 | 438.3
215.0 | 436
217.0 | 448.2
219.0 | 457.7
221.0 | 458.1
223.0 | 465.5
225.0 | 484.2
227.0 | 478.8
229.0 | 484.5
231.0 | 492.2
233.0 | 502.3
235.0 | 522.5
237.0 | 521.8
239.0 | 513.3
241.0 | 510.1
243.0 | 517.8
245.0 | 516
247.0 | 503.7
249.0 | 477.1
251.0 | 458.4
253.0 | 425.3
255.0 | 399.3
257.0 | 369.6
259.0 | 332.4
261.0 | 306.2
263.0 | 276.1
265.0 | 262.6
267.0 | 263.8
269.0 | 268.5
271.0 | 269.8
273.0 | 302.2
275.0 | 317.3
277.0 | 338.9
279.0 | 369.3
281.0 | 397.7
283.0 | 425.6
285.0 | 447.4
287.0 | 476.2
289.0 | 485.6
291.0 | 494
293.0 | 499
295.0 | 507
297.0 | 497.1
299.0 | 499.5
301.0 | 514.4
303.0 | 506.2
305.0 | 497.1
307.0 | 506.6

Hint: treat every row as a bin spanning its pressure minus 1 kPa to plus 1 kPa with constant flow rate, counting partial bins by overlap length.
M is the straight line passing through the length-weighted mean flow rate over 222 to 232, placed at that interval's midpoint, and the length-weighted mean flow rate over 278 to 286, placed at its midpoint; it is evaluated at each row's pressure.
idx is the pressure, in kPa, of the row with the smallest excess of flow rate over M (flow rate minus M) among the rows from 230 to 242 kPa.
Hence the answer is 231.0 kPa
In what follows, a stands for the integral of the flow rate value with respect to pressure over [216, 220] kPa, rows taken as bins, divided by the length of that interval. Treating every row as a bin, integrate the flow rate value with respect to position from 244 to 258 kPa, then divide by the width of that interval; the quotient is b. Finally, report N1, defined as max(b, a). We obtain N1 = 453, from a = 453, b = 450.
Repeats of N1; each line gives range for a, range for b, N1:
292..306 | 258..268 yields 503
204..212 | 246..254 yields 466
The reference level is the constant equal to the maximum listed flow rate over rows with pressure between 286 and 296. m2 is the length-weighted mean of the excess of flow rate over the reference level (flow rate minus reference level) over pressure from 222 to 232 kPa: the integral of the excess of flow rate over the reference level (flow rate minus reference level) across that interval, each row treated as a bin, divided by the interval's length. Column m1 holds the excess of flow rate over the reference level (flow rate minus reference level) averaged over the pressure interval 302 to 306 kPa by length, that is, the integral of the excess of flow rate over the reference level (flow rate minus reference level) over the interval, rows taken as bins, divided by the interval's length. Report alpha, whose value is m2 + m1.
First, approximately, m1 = -5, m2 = -26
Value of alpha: -31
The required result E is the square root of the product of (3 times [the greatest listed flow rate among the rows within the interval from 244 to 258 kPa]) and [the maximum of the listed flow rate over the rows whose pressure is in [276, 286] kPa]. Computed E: 832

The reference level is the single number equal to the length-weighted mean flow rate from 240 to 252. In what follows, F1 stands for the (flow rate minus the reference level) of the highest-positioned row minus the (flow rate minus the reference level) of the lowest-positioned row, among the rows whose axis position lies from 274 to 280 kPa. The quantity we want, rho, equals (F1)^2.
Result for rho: 2704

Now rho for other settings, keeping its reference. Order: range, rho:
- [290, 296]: 169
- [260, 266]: 1901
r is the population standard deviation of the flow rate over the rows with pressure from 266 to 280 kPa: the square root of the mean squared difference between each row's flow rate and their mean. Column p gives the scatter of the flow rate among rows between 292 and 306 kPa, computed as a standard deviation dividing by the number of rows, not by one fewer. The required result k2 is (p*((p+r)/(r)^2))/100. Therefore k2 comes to 0.00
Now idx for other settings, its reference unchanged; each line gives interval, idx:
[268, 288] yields 269.0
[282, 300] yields 283.0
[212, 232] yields 213.0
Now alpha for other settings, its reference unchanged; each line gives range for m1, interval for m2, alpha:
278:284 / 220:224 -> -155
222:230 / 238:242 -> -24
